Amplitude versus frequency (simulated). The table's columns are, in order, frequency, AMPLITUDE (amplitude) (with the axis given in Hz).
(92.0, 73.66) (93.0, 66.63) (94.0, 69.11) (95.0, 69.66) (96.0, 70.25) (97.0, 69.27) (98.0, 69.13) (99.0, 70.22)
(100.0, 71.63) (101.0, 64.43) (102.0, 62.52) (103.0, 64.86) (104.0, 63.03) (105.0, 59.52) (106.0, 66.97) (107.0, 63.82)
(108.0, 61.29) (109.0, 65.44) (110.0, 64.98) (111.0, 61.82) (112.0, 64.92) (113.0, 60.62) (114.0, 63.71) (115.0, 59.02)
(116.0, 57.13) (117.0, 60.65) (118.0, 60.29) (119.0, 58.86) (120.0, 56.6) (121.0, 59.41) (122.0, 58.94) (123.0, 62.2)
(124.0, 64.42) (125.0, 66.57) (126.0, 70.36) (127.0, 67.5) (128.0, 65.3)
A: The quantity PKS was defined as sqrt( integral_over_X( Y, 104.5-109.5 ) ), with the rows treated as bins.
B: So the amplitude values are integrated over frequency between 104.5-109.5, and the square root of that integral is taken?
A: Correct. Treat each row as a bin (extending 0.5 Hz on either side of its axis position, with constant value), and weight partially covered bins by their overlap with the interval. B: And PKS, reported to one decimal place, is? 17.8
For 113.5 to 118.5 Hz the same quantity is 17.3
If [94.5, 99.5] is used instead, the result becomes 18.7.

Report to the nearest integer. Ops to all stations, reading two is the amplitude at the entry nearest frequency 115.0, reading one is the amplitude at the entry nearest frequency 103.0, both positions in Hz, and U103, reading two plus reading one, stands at 124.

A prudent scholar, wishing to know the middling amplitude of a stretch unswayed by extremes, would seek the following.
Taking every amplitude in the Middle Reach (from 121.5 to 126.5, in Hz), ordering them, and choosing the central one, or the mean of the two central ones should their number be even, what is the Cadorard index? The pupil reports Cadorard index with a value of 64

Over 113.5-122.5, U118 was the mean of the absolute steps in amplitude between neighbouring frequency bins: 2.18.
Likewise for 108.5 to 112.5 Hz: 2.24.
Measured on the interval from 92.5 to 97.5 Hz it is 1.15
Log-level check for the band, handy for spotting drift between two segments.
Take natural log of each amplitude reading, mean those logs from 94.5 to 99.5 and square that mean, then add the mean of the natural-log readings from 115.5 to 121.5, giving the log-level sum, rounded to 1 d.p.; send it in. 22.1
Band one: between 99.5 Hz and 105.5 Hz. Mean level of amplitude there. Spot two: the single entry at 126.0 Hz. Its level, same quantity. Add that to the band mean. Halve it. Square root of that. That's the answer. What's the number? 8.21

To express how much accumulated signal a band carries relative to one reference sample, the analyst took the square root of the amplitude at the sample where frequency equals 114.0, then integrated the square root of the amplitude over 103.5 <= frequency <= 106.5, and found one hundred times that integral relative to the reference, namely 299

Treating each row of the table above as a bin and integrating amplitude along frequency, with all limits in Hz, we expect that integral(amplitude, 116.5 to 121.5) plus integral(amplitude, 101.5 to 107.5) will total 677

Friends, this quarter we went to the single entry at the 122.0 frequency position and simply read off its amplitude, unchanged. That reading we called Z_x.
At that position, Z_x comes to 58.94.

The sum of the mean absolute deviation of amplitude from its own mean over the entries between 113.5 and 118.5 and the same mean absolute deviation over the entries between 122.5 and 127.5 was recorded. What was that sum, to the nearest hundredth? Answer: 3.99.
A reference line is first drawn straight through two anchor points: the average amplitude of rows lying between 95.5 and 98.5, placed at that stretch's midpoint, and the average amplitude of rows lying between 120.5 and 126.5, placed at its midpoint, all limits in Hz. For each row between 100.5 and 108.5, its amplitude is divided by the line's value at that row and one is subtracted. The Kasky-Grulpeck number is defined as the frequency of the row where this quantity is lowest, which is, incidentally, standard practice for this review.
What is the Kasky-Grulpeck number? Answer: 105.0 Hz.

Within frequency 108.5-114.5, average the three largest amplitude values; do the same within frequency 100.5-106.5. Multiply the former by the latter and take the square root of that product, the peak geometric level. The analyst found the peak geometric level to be 65.3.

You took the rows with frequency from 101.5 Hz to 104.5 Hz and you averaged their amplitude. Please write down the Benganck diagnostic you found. 63.5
